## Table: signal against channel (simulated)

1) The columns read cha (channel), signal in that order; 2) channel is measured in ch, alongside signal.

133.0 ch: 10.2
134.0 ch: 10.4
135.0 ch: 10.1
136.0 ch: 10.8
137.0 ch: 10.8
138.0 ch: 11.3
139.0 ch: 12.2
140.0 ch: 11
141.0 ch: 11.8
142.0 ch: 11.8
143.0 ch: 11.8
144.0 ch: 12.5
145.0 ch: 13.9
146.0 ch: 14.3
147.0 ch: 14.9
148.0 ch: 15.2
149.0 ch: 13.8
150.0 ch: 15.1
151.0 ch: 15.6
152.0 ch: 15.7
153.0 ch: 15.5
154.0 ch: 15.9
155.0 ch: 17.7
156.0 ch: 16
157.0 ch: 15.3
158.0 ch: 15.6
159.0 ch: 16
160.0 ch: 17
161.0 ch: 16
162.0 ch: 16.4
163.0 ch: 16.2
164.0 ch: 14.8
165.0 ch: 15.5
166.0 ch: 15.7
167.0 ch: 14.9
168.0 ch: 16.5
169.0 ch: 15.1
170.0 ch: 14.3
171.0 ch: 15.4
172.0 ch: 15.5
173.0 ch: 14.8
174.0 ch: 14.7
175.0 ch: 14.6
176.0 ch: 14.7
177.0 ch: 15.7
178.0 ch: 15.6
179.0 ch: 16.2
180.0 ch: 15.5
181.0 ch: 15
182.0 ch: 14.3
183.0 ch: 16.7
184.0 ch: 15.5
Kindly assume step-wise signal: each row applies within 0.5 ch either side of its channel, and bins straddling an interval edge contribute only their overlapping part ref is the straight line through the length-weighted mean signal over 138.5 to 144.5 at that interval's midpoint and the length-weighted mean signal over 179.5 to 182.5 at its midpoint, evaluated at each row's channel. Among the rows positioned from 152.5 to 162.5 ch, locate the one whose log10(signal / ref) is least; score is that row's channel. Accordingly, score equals 157.0 ch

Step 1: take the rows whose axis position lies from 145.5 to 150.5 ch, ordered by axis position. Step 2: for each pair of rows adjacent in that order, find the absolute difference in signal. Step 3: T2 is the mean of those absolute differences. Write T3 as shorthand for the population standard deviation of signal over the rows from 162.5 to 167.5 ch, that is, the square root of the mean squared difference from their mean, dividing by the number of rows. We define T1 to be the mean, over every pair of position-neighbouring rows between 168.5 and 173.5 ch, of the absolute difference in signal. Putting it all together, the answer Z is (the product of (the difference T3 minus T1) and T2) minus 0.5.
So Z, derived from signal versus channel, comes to -0.64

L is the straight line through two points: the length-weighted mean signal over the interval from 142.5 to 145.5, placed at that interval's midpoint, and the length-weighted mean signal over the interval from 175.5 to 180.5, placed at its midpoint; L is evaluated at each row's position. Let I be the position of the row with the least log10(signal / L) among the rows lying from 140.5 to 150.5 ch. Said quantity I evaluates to 143.0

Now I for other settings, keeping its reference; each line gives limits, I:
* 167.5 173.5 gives 170.0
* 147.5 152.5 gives 149.0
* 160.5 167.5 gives 167.0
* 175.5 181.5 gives 181.0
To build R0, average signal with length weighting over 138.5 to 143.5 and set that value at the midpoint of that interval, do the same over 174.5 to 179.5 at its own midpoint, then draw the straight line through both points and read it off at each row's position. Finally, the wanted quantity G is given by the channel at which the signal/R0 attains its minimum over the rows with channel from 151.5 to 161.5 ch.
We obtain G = 157.0 ch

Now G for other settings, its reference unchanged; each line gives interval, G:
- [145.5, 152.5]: 149.0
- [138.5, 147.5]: 140.0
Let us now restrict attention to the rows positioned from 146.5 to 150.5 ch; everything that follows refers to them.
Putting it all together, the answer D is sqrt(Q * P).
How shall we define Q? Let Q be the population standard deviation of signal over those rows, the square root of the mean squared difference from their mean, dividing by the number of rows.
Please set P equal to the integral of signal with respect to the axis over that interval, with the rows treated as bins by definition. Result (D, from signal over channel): 5.7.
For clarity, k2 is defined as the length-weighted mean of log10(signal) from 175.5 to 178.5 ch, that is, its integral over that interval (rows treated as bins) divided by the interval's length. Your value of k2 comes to 1.19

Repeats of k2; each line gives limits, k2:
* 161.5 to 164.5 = 1.20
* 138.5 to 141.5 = 1.07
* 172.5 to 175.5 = 1.17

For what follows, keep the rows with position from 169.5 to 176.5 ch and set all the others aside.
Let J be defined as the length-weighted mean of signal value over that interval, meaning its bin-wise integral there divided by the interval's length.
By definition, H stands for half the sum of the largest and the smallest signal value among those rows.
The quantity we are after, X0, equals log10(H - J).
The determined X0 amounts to -1.37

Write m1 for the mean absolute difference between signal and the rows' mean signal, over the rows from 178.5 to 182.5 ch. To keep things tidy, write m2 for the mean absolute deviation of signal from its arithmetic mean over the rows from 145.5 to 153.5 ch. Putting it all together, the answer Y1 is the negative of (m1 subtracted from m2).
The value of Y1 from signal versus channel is 0.09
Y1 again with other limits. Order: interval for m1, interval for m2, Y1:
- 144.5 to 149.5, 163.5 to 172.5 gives 0.04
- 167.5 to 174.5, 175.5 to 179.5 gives 0.10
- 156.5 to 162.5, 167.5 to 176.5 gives -0.06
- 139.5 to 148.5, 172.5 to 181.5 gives 0.89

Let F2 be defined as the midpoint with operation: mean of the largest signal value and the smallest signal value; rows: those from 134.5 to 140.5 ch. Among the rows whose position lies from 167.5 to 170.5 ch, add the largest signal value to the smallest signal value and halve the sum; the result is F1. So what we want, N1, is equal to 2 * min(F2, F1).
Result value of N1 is 22.3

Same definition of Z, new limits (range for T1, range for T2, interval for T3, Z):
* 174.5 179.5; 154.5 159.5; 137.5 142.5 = -0.52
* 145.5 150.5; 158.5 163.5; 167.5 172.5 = -0.62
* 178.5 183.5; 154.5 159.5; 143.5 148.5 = -0.60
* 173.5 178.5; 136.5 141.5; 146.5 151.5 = -0.26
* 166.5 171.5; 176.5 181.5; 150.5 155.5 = -0.69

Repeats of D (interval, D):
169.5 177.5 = 7.5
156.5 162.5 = 7.3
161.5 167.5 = 7.5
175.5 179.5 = 5.8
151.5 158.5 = 9.1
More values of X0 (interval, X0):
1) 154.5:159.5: -0.42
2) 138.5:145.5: -0.51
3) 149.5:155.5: -0.32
